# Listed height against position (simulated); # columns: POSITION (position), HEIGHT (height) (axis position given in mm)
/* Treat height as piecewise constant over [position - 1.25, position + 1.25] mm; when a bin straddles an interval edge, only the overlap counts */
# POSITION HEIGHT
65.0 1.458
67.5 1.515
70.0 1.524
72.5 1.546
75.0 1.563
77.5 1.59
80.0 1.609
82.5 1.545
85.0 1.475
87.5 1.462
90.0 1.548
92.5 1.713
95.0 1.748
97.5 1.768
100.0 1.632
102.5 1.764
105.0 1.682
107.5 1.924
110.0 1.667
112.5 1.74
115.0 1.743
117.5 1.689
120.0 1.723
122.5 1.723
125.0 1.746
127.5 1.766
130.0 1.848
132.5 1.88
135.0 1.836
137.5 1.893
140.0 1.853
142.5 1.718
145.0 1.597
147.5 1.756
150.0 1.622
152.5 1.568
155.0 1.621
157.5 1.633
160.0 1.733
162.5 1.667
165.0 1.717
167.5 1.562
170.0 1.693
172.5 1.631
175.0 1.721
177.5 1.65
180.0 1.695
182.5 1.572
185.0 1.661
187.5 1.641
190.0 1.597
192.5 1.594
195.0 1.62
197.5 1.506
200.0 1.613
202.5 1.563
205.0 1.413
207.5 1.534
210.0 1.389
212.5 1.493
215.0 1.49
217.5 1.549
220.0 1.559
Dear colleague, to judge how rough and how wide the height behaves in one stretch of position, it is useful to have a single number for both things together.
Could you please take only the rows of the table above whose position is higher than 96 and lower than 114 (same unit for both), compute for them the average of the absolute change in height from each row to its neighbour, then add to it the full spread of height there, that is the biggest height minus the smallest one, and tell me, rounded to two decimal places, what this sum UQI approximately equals 0.45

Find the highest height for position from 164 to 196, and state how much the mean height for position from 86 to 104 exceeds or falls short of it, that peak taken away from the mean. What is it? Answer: -0.06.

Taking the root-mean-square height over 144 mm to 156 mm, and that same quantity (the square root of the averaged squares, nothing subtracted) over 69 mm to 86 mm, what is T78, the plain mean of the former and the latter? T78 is 1.59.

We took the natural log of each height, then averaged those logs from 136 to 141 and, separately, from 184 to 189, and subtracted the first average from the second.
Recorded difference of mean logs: -0.13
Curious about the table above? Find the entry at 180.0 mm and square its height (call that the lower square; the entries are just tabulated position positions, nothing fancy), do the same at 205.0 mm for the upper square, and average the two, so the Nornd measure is 2.43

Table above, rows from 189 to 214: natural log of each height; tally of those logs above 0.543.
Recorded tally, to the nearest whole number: 0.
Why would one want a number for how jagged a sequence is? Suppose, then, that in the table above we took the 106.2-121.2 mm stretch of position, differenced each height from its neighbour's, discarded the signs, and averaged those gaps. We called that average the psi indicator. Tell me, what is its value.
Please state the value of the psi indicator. 0.084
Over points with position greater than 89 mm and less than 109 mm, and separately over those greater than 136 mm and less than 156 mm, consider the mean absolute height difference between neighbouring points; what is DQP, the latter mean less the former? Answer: -0.017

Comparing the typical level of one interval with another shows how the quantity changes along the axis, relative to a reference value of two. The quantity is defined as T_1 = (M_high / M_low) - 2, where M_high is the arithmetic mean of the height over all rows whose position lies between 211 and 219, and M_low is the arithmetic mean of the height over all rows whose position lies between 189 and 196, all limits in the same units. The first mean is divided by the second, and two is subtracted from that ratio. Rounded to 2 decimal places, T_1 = -1.06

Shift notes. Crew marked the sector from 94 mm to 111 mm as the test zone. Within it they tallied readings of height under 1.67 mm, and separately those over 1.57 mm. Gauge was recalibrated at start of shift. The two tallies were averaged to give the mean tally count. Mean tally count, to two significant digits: 4.5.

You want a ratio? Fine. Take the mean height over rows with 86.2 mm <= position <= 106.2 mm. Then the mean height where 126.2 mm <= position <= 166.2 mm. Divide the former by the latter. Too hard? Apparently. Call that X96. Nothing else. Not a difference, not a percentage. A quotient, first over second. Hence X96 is 0.96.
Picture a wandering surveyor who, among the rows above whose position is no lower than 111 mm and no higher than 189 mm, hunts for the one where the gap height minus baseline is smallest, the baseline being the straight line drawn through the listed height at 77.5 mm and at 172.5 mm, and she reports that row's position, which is 167.5 mm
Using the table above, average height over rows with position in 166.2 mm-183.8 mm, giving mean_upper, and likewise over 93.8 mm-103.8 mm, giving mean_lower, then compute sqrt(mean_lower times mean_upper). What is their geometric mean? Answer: 1.69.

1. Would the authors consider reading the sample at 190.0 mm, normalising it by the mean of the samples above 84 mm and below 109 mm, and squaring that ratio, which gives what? 0.91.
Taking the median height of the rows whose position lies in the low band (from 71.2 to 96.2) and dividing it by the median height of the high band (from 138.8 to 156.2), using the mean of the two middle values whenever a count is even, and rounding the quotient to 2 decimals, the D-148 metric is 0.96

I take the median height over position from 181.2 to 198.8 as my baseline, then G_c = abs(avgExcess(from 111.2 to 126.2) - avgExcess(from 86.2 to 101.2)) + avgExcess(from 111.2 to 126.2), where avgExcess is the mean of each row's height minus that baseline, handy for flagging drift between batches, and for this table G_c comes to 0.21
